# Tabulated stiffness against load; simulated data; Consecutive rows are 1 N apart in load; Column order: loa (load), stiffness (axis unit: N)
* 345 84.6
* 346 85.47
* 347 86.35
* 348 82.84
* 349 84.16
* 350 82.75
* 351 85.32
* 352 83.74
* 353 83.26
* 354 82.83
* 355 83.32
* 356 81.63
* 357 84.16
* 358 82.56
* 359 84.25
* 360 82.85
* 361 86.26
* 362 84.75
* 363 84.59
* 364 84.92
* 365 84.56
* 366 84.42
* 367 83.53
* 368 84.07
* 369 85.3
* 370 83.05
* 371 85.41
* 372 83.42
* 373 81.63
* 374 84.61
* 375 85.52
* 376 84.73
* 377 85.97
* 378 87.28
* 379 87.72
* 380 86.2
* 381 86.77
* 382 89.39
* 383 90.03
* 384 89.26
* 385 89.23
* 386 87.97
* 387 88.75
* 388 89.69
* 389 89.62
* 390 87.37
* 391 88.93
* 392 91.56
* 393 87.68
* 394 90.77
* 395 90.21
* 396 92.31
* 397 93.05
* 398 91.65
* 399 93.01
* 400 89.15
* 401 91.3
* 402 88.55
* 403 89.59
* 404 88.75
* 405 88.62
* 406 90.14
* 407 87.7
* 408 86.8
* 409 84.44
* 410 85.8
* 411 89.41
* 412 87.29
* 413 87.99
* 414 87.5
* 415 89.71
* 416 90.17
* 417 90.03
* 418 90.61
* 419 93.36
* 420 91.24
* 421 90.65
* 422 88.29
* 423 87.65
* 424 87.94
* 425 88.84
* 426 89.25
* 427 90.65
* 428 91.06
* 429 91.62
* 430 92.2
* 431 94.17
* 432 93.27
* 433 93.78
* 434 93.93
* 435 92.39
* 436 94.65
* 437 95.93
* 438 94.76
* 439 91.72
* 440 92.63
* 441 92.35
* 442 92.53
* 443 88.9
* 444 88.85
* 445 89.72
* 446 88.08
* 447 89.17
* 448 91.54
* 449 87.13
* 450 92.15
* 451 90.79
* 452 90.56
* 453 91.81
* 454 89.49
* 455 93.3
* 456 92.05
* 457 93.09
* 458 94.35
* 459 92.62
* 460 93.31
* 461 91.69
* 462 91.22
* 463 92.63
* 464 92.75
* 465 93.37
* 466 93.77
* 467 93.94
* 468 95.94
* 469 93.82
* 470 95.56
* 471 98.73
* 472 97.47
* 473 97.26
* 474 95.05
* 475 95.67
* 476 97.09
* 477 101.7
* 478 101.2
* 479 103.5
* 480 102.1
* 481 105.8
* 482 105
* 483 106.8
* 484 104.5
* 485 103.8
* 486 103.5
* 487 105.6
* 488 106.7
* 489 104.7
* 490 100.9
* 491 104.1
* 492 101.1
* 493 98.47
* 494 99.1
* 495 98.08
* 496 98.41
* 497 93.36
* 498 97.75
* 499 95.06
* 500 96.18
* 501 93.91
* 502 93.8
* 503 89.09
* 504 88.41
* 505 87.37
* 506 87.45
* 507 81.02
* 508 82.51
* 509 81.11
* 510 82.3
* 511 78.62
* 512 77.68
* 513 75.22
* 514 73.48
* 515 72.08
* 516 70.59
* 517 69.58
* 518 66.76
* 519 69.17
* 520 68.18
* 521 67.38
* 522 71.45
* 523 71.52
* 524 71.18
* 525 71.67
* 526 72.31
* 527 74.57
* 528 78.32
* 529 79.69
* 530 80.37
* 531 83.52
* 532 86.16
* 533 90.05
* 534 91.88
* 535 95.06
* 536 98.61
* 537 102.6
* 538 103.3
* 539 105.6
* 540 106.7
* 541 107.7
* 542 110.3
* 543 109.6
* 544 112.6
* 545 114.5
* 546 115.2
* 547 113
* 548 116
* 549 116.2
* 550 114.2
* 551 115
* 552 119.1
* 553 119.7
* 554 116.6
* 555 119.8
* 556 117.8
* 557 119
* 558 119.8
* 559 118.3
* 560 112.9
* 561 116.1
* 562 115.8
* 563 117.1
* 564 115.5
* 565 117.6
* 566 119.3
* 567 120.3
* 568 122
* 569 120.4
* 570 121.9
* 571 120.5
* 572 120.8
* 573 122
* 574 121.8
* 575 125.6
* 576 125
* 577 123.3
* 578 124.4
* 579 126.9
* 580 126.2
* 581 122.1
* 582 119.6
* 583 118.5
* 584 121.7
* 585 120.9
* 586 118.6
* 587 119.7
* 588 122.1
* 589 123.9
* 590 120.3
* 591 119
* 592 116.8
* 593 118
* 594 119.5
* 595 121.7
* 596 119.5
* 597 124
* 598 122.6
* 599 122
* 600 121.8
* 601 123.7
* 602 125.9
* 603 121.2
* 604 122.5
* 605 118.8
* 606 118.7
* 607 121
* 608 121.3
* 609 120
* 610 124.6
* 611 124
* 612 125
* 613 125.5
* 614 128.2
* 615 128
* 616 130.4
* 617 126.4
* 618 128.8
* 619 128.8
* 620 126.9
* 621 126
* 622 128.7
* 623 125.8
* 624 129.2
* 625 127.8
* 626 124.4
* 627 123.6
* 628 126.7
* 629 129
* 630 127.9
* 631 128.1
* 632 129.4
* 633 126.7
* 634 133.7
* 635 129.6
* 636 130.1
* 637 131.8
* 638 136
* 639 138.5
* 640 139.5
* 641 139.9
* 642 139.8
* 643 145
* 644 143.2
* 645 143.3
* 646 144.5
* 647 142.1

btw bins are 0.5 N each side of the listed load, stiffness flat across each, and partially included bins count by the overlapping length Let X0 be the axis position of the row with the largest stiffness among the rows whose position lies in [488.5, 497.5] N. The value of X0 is 489 N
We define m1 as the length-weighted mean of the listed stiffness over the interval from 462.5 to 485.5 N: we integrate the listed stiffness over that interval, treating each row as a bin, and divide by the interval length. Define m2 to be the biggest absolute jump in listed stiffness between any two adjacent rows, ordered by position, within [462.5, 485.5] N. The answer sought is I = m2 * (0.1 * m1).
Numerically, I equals 45.4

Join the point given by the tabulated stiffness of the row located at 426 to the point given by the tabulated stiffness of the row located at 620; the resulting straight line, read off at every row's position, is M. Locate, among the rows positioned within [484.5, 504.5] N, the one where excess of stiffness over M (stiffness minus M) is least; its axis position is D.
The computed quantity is 504 N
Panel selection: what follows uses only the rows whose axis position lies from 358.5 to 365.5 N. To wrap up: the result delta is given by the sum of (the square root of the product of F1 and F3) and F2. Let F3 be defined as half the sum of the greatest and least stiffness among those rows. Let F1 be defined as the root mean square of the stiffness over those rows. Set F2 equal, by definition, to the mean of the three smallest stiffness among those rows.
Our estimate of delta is 168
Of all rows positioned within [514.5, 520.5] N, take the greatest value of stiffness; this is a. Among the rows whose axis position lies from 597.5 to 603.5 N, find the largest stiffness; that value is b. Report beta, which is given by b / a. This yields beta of 1.7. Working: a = 72.08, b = 125.9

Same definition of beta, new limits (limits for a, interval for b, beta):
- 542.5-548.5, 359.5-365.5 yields 0.7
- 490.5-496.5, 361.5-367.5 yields 0.8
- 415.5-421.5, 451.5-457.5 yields 1.0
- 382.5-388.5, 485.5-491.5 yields 1.2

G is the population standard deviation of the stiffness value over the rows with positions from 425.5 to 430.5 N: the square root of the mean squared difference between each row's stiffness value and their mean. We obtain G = 1.0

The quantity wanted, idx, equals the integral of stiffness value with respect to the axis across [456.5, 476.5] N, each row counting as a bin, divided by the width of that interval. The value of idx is 94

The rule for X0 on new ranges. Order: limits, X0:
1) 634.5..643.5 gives 643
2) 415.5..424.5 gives 419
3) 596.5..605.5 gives 602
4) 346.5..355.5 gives 347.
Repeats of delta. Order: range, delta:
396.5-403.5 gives 180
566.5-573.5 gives 242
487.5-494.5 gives 202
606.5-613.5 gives 244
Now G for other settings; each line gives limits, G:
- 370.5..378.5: 1.6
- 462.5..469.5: 1.0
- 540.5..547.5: 2.5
